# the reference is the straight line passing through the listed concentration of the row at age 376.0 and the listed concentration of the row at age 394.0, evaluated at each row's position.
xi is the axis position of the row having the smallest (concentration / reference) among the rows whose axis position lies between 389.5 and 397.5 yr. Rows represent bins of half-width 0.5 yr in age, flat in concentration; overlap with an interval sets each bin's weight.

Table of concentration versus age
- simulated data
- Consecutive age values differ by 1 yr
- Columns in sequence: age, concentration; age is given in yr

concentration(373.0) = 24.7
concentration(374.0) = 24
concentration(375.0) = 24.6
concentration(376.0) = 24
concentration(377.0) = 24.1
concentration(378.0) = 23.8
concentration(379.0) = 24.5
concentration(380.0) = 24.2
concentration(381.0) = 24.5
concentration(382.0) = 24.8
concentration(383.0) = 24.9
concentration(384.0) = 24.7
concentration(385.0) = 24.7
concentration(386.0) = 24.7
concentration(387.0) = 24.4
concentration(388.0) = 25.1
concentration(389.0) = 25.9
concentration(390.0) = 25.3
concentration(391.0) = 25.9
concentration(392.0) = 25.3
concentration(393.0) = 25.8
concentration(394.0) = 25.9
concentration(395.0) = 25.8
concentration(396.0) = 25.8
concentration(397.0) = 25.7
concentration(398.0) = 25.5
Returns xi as 397.0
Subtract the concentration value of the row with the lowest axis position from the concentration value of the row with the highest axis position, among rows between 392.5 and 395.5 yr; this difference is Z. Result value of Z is 0.00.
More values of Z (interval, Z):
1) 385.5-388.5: 0.40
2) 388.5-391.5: 0.00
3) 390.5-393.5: -0.10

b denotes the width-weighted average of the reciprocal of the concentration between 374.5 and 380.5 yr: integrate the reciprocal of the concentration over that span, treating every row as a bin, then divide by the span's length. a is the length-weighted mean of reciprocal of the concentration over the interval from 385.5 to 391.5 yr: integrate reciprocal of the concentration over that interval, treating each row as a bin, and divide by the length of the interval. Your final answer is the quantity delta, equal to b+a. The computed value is 0.0810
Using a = 0.0397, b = 0.0413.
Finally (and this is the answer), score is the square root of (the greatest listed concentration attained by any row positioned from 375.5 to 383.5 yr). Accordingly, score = 4.99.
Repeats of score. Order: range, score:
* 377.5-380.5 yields 4.95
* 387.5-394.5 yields 5.09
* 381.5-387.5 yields 4.99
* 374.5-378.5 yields 4.96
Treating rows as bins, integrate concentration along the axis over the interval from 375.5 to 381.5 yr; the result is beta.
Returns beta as 145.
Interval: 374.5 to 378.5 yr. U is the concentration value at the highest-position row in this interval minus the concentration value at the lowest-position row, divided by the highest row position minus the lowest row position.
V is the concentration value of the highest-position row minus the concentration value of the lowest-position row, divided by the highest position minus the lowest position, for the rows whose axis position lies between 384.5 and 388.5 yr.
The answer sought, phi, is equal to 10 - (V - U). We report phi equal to 9.6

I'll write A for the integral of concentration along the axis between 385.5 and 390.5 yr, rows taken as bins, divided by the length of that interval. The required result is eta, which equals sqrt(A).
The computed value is 5.01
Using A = 25.1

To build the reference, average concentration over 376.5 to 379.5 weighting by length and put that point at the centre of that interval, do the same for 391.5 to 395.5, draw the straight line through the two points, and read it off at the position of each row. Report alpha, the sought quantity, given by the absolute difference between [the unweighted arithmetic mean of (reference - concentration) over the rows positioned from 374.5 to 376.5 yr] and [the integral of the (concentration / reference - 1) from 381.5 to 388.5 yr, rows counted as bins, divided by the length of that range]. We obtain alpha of 0.42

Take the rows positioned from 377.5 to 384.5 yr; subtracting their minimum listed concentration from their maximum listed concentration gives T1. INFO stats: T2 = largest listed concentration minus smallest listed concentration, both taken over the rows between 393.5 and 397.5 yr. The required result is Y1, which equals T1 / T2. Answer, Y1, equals 5.5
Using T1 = 1.10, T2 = 0.2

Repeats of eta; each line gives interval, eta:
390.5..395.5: 5.07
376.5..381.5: 4.92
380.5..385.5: 4.97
